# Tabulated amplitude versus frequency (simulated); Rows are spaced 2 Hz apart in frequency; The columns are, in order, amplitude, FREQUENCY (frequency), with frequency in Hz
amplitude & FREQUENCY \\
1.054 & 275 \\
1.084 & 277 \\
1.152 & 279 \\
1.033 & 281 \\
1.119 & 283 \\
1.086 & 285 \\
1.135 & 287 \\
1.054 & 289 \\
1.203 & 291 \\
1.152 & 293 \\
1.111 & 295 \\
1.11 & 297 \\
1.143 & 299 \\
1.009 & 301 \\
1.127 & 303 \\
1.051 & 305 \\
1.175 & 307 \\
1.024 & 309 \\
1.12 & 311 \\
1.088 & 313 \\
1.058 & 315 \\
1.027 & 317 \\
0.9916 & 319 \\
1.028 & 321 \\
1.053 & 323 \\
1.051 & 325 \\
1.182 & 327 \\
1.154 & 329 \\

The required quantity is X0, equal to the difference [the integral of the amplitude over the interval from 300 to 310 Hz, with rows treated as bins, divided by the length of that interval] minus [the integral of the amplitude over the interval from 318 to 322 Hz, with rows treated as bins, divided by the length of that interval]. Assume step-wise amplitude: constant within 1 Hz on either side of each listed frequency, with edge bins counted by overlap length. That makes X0 0.07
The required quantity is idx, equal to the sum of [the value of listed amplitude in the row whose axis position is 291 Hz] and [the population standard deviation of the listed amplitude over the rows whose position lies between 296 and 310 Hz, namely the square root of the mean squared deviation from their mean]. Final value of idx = 1.26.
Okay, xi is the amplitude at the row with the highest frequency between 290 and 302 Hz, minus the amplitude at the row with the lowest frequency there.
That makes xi -0.19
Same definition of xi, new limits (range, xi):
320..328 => 0.15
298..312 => -0.02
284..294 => 0.07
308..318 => 0.00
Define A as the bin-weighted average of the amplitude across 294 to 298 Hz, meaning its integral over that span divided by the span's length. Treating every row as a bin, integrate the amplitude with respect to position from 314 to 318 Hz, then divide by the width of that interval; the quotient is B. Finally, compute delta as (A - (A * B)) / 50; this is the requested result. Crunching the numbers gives -0.0009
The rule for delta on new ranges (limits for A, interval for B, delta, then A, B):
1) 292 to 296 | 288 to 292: -0.0029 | 1.13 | 1.13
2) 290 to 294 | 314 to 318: -0.0010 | 1.18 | 1.04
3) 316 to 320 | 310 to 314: -0.0021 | 1.01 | 1.10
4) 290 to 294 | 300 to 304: -0.0016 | 1.18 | 1.07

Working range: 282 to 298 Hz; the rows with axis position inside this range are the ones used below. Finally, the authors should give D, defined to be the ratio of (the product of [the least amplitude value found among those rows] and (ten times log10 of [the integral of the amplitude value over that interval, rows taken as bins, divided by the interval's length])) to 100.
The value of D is 0.0052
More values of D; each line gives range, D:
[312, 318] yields 0.0025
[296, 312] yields 0.0040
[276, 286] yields 0.0041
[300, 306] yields 0.0026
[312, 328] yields 0.0025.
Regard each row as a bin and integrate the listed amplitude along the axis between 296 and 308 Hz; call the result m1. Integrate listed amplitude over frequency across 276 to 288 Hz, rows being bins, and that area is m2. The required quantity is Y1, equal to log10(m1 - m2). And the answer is -1.92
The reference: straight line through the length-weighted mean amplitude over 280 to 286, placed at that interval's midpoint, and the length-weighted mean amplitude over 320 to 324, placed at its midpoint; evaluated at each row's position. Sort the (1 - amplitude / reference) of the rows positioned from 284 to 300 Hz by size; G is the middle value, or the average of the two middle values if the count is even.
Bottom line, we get -0.05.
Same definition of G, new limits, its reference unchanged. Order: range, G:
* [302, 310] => -0.03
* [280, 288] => -0.02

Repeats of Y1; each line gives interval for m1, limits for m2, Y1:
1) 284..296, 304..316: -0.35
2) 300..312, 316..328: -0.46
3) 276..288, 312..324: -0.14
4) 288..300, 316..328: -0.06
